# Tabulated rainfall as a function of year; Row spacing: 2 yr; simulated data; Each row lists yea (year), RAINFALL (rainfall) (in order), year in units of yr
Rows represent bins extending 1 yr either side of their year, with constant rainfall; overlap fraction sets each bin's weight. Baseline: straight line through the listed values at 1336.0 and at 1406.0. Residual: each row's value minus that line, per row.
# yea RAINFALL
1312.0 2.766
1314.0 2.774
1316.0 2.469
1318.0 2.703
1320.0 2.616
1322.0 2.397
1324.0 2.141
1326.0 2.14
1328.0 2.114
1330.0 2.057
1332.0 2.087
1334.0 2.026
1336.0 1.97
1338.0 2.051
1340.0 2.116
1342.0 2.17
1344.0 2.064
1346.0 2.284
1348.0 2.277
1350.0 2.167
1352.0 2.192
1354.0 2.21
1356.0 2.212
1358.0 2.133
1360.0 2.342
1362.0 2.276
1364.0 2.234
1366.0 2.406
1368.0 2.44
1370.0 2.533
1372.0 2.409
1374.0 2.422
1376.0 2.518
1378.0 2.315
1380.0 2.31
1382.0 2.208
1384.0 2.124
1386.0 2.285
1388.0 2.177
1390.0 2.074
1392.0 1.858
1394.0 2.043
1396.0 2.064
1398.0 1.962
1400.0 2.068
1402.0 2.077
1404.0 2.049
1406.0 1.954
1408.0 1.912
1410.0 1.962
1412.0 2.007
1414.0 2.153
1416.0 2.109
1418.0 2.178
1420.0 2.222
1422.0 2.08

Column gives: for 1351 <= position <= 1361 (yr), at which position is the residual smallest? 1358.0 yr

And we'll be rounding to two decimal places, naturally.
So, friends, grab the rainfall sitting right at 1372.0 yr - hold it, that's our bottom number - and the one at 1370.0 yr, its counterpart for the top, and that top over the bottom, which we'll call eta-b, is 1.05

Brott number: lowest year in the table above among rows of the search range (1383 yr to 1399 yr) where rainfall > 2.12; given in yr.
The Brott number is 1384.0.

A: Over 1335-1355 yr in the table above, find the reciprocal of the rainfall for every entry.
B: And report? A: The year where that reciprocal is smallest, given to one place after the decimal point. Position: 1346.0 yr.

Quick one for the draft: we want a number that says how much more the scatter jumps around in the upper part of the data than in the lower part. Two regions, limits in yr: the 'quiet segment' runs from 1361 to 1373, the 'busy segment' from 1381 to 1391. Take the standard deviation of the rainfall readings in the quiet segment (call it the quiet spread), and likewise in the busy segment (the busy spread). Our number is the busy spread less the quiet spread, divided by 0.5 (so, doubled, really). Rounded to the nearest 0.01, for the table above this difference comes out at -0.06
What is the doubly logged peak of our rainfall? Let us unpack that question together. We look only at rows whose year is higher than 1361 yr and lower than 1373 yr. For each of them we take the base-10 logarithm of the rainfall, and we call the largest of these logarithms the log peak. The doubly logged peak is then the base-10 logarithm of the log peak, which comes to -0.394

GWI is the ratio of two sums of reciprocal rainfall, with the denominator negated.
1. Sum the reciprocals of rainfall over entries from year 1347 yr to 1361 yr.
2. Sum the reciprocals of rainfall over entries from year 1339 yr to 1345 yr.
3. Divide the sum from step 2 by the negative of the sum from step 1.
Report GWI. -0.4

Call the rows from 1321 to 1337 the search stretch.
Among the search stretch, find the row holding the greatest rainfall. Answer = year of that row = 1322.0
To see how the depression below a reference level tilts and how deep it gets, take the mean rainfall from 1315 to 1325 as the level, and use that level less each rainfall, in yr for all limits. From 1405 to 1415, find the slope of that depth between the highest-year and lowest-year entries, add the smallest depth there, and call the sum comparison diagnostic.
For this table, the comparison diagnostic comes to 0.29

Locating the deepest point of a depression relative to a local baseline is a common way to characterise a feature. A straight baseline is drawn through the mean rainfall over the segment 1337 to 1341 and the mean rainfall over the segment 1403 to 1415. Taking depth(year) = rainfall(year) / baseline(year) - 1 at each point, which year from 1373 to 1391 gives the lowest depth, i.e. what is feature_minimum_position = 1390.0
